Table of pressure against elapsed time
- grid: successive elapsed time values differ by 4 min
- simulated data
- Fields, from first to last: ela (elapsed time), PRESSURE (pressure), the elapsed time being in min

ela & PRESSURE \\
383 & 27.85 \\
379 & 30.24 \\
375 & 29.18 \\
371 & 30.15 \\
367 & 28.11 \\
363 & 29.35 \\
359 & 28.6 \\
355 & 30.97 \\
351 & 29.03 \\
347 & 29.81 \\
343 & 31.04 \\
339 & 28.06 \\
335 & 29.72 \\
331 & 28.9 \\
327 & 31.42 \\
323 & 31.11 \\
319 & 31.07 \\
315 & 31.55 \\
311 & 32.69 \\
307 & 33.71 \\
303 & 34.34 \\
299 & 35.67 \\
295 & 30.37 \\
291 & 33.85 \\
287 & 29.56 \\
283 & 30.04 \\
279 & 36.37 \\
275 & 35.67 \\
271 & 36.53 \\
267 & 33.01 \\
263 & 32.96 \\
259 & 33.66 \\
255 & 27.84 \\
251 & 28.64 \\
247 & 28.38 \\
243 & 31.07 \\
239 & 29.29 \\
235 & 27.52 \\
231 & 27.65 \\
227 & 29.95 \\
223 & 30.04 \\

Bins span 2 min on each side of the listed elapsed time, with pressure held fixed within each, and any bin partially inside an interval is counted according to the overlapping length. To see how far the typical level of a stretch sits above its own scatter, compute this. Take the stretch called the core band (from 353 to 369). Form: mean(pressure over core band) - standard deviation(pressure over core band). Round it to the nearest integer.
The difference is 28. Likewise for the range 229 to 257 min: 27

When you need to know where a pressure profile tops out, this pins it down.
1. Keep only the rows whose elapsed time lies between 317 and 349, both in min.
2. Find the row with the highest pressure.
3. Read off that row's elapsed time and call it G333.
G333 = 327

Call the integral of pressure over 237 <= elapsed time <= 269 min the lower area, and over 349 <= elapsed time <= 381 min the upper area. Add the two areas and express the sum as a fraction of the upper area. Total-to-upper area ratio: 2.04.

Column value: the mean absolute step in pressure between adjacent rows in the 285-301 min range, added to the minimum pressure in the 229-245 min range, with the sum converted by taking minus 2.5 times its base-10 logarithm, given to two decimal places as -3.76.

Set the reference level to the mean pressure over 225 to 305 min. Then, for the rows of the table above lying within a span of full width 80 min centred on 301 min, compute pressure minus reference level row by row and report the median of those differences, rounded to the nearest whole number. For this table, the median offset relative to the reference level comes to 1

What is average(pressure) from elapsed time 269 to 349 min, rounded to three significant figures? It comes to 32.1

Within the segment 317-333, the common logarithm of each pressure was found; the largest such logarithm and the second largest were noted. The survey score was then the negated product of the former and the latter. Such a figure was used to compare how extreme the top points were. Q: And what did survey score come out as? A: -2.24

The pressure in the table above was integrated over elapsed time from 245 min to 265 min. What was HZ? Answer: 606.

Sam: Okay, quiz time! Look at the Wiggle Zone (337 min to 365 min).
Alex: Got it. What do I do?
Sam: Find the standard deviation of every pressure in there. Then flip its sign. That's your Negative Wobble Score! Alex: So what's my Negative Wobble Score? -1.1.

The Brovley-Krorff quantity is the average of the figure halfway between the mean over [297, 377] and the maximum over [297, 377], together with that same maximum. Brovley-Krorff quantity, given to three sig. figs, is 34.4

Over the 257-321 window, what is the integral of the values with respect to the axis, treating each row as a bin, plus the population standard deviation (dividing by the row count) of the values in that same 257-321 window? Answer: 2126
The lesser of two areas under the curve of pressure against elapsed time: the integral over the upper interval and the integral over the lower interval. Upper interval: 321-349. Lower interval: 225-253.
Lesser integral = 810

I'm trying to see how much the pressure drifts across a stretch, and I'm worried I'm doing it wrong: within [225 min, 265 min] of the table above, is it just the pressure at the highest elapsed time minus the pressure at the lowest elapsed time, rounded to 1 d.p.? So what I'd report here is 3.0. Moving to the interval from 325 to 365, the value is -2.1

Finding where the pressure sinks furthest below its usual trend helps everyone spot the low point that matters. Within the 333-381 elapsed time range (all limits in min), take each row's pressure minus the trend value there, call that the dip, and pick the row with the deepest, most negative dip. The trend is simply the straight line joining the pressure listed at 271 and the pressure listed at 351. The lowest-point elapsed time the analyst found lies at 339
